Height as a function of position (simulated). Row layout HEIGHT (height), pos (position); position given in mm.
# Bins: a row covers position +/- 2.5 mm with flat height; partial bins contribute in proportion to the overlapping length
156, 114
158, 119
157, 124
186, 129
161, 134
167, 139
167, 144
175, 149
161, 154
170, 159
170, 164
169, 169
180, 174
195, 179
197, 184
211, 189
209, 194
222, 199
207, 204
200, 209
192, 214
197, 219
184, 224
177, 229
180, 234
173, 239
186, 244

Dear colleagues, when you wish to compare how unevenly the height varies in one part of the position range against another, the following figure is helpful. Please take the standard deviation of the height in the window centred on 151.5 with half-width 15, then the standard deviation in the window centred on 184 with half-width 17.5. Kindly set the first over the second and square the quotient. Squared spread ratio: 0.06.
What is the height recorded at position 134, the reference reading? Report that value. 161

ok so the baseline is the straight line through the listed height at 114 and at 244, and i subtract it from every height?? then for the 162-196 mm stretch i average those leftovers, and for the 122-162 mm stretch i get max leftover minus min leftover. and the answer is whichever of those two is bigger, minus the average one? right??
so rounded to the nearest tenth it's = 11.6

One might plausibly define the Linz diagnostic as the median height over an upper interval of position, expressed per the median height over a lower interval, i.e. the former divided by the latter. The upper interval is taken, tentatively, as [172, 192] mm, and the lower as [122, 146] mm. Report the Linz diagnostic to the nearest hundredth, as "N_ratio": 1.17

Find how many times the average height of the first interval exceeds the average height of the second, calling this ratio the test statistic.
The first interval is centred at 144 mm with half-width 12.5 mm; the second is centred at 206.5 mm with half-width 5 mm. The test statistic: 0.817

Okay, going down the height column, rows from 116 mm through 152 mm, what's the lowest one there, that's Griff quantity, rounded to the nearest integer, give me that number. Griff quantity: 157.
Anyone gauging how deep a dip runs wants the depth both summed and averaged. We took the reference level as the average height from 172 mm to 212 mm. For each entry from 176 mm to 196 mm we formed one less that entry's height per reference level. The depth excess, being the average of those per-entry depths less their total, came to 0.01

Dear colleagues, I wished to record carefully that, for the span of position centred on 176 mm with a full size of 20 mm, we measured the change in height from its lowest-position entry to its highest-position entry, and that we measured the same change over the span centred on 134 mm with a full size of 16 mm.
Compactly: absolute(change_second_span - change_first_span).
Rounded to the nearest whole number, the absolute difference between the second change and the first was 47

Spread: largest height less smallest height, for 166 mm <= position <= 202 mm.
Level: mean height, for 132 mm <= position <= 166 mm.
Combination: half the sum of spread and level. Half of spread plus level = 110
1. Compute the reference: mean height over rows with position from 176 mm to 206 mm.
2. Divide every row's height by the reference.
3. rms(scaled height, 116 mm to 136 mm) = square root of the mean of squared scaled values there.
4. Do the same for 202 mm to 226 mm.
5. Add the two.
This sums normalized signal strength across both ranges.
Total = 1.75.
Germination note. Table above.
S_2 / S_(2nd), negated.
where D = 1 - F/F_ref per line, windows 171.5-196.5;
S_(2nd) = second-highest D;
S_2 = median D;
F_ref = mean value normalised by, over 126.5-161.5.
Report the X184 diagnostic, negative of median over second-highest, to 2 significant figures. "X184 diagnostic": -1.1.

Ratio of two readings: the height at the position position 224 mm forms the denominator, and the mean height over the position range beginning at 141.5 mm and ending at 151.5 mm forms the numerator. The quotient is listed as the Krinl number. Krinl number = 0.93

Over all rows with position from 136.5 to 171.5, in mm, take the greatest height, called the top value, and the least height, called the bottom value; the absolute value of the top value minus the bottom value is 14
